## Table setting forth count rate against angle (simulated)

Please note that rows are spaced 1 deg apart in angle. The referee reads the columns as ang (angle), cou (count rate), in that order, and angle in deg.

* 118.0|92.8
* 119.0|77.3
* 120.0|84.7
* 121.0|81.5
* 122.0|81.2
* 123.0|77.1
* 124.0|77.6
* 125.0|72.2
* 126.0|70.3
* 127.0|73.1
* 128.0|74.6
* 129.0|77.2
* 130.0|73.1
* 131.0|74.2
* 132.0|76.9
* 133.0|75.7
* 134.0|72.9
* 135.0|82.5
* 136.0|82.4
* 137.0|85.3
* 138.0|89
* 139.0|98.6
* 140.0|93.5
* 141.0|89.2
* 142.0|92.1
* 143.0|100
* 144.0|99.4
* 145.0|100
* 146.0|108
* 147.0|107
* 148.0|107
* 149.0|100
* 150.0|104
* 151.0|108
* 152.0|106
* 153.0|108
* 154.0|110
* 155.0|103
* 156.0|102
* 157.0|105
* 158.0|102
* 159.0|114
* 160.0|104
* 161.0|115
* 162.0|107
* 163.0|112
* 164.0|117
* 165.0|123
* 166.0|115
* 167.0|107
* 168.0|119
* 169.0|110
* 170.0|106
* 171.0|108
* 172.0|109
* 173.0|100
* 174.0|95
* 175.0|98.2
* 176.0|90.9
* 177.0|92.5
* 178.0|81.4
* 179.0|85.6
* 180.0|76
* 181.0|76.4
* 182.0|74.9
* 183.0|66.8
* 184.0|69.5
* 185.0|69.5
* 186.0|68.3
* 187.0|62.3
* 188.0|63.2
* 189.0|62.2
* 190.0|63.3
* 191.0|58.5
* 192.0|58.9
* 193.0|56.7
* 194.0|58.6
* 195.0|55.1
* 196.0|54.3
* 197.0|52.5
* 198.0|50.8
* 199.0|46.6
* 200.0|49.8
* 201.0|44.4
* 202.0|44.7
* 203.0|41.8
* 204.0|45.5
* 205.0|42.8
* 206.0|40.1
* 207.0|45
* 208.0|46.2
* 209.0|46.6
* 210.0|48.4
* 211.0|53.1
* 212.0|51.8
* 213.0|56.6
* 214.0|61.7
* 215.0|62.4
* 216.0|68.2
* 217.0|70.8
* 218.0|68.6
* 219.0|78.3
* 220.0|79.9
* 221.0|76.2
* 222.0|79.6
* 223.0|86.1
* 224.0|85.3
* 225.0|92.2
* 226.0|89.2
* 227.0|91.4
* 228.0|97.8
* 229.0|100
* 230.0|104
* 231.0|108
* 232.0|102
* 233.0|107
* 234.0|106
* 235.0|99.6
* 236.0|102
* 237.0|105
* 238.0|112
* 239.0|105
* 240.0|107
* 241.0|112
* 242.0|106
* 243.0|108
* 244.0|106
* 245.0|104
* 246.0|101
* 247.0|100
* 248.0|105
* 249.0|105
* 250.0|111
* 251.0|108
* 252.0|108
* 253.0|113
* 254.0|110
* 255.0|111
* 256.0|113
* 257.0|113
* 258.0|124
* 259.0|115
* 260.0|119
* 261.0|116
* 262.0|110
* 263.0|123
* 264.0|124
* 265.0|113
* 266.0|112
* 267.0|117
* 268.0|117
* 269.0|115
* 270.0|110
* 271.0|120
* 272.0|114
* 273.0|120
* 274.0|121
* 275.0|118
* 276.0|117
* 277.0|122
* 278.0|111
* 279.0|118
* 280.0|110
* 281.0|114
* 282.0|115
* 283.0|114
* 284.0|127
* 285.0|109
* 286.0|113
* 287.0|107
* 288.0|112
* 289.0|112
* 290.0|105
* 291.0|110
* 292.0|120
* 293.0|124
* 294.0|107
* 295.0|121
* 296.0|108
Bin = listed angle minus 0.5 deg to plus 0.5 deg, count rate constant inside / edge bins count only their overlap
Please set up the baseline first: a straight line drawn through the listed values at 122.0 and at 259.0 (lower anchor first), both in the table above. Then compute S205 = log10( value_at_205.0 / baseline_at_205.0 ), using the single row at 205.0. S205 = -0.38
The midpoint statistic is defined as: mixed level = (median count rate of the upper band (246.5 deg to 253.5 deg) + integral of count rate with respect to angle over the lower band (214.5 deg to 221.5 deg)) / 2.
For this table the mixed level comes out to 306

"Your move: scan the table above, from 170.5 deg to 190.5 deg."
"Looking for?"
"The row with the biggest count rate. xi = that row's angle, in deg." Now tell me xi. 172.0 deg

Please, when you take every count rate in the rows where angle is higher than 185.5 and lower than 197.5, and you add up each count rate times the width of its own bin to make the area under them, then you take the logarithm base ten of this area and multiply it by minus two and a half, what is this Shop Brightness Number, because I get -7.1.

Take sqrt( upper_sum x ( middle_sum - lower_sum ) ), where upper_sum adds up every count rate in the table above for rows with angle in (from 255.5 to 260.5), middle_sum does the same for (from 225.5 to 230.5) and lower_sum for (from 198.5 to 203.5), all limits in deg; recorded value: 386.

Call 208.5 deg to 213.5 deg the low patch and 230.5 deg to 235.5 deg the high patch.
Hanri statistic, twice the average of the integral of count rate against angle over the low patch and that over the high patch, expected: 779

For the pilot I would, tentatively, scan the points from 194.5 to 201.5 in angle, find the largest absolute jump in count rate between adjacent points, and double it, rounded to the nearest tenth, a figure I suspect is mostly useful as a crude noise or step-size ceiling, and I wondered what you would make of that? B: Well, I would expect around 10.8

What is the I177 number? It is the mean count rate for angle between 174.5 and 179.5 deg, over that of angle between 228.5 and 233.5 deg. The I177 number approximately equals 0.86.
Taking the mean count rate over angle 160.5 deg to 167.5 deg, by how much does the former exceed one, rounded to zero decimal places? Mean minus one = 113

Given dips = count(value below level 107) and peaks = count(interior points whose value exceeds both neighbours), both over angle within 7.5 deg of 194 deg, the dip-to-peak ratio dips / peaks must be 3.0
